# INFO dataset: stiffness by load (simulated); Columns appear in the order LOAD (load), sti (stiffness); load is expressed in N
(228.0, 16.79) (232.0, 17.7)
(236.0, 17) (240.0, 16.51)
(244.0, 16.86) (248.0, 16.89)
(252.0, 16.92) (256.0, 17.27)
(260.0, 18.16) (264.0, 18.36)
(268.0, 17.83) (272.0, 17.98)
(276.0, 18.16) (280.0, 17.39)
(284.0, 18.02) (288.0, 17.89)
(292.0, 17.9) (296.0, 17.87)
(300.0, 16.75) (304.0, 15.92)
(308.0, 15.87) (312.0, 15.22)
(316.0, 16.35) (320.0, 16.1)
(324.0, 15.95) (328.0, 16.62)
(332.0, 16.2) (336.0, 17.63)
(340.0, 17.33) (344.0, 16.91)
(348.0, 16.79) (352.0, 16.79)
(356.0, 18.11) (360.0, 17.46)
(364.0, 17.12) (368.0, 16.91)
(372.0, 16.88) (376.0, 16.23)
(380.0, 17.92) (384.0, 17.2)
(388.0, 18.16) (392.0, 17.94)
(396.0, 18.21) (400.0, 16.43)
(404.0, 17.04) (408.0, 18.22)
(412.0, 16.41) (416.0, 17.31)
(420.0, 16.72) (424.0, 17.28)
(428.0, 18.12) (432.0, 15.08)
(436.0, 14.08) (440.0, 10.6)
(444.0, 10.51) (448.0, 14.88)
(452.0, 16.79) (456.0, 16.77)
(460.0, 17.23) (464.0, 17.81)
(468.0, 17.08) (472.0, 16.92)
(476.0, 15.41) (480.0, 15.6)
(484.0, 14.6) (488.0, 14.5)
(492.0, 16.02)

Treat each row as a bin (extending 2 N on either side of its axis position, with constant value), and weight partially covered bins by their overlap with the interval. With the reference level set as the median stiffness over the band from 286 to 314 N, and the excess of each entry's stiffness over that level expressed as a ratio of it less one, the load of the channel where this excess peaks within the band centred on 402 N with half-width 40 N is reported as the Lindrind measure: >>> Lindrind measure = 408.0 N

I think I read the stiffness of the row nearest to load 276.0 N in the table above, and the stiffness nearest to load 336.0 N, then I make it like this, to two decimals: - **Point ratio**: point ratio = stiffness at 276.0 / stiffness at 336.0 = 1.03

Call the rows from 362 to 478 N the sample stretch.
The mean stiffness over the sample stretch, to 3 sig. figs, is 16.5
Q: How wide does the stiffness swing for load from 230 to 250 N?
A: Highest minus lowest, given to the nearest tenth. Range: 1.2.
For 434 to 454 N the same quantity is 6.3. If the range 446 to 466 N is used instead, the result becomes 2.9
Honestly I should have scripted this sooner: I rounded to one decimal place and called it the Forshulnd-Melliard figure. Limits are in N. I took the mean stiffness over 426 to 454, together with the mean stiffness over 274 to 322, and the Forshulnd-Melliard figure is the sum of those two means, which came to 31.2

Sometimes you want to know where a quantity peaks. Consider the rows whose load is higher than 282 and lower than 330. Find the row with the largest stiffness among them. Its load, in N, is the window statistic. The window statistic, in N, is 284.0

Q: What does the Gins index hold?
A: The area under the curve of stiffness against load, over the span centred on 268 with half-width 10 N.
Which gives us 362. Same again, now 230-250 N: 340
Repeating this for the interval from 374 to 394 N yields 350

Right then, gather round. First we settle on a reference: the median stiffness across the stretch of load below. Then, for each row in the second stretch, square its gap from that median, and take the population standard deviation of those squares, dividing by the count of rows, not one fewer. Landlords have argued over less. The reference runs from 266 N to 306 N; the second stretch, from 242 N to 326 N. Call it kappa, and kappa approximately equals 1.9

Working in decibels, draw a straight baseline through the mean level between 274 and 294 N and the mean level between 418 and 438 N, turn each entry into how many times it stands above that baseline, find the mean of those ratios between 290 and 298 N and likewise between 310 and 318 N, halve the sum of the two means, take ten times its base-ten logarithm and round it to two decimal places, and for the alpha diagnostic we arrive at -0.21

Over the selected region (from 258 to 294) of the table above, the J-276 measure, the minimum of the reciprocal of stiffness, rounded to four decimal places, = 0.0545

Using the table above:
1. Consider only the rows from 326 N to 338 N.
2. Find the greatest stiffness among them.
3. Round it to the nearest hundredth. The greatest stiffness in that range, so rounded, 17.63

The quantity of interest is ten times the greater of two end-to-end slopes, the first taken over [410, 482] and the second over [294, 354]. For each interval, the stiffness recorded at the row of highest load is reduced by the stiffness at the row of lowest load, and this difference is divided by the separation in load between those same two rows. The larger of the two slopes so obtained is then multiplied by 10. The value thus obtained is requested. -0.1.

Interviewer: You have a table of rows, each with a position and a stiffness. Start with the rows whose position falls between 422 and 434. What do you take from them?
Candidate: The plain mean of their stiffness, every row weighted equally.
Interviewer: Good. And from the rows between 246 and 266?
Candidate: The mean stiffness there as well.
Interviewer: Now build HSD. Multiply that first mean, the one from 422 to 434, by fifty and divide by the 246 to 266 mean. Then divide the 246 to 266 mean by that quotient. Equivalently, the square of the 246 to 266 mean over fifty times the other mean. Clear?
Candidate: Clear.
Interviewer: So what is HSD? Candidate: 0.36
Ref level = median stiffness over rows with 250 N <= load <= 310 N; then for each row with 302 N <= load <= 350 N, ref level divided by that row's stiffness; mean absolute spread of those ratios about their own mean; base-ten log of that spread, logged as -1.45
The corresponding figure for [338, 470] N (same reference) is -1.02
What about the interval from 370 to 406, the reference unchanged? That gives -1.42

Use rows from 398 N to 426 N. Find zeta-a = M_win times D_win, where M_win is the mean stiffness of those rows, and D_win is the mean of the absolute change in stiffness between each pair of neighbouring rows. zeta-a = 16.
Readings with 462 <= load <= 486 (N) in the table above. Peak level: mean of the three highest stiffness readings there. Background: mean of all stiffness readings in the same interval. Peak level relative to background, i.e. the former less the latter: 1.0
